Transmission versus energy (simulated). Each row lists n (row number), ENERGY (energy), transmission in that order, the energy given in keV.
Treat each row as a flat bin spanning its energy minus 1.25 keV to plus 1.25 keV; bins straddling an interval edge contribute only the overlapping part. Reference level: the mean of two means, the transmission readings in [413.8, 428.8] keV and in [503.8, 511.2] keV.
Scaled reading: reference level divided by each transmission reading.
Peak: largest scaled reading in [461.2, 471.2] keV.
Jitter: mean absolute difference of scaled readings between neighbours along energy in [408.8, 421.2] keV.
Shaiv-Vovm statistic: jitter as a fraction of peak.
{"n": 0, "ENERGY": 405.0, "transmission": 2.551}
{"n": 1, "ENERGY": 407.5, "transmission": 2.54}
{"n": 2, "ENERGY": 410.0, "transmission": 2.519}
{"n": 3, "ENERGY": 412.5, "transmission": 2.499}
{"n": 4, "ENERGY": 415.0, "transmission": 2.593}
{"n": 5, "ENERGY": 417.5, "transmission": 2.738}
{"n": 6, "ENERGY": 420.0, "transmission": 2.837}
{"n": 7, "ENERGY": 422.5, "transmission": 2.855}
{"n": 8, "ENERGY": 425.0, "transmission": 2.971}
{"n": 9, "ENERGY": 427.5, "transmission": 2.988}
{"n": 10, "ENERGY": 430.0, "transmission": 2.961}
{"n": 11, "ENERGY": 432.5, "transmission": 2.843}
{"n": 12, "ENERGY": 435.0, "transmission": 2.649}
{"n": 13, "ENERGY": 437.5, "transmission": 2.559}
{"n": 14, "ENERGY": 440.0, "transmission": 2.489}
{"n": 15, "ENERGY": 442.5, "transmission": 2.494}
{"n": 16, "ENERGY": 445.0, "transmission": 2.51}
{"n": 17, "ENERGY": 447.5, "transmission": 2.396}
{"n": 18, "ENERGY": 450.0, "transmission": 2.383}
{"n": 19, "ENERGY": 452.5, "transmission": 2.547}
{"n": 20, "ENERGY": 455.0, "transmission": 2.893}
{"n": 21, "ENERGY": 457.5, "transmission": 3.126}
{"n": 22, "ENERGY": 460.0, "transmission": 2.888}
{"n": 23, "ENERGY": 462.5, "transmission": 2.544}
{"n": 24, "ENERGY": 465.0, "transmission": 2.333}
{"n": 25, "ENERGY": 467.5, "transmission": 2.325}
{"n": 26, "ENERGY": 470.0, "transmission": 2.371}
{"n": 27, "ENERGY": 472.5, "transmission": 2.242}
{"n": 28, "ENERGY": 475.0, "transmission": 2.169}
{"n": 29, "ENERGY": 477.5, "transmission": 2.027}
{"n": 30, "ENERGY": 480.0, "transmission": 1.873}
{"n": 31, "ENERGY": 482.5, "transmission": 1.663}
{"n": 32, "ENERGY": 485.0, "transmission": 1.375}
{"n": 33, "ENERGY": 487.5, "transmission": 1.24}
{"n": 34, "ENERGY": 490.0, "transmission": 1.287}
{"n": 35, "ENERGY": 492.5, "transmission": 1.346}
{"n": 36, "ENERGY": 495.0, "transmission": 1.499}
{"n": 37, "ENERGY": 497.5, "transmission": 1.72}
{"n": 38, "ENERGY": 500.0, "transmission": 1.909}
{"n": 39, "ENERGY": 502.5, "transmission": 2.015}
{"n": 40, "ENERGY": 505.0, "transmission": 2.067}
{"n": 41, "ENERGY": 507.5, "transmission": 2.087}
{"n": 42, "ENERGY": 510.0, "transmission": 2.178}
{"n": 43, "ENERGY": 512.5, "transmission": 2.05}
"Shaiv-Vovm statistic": 0.030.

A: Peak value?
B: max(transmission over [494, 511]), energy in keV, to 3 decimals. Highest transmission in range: 2.178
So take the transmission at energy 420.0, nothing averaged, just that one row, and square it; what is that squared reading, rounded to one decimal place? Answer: 8.0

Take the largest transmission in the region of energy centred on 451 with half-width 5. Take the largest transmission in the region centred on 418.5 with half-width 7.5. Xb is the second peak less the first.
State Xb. 0.1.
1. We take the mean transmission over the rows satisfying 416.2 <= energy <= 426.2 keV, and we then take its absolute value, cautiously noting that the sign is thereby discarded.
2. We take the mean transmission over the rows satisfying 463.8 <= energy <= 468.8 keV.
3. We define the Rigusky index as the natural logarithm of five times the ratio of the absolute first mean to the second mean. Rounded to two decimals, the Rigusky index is 1.81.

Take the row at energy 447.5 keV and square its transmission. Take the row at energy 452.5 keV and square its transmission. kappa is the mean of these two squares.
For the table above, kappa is 6.11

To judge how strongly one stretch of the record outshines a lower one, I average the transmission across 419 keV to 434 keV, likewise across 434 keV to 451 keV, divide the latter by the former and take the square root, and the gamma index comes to 0.93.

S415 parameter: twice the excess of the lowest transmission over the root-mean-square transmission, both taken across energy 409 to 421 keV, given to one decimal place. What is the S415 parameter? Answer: -0.3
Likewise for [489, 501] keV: -0.6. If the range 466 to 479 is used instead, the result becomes -0.4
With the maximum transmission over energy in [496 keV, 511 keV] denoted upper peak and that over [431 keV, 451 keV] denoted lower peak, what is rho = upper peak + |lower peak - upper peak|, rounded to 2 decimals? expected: 2.84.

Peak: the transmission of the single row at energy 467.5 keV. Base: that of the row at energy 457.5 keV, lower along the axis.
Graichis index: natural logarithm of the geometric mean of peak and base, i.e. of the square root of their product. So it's 0.99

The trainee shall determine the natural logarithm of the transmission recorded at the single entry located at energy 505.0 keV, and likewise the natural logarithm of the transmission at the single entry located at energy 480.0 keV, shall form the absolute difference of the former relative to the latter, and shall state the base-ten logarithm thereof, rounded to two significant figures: -1.0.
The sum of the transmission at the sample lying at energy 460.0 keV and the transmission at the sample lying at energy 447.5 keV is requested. 5.28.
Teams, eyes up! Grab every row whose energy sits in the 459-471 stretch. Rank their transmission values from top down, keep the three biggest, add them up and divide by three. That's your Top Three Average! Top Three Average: 2.6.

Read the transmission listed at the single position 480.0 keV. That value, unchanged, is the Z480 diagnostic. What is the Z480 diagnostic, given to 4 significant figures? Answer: 1.873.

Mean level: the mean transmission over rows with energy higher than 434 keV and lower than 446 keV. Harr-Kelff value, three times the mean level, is 7.6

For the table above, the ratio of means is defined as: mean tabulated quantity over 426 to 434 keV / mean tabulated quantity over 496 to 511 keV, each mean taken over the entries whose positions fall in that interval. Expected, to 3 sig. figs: 1.47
